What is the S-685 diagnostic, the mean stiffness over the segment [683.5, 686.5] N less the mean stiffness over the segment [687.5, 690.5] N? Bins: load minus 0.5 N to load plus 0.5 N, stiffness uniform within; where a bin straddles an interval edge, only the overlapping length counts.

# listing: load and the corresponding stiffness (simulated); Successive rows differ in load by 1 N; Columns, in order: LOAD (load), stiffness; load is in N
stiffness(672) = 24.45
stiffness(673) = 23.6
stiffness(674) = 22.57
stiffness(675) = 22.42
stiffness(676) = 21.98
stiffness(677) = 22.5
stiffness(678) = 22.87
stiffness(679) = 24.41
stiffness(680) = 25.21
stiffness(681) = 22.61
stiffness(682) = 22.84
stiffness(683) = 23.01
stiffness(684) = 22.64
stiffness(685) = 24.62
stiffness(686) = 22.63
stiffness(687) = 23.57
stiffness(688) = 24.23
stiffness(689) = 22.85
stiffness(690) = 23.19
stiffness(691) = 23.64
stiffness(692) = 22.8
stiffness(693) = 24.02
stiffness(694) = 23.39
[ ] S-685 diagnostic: -0.1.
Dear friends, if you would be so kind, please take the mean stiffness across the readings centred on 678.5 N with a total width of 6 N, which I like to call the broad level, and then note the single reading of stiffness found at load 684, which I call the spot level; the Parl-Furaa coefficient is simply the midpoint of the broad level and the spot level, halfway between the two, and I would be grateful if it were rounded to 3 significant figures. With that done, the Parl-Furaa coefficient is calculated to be 23.0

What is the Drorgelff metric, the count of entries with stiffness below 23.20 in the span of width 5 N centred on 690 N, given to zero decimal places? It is 3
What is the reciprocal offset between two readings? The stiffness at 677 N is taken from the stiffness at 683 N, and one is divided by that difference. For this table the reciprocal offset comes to 2.0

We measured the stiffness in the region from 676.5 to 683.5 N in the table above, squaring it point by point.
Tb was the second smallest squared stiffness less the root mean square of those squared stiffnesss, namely -37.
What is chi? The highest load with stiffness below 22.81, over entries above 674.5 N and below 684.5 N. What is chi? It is 684 N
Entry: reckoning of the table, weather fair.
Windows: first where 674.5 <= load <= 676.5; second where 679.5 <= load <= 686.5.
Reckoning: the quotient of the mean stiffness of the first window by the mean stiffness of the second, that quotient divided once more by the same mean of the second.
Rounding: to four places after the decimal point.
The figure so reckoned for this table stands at 0.0407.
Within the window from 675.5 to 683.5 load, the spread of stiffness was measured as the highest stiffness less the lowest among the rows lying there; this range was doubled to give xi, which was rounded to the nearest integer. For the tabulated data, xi 6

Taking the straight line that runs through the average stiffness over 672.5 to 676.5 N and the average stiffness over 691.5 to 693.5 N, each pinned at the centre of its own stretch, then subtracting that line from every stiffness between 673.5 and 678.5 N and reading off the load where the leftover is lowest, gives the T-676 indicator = 676 N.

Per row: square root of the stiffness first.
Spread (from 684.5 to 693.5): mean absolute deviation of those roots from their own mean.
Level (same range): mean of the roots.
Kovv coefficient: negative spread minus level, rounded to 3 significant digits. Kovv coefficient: -4.91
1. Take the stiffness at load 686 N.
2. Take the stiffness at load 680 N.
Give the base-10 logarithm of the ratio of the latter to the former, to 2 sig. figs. 0.047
